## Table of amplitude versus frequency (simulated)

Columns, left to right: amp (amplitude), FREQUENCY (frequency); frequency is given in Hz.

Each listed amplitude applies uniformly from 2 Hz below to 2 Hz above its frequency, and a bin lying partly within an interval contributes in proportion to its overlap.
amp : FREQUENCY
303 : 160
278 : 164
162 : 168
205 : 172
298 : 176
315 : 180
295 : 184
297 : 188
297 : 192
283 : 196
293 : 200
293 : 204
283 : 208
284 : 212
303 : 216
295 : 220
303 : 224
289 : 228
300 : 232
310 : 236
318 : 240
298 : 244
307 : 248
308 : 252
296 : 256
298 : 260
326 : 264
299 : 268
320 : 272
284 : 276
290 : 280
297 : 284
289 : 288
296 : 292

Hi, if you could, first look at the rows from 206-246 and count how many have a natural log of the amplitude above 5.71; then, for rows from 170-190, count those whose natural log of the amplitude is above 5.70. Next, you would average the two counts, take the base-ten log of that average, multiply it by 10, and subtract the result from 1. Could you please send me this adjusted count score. -3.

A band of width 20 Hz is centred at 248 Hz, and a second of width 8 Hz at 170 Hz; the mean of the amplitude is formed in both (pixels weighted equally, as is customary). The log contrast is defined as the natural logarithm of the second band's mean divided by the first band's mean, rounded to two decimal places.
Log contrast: -0.51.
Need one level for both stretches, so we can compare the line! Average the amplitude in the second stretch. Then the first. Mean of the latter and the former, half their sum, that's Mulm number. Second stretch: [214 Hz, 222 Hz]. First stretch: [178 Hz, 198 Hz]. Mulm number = 298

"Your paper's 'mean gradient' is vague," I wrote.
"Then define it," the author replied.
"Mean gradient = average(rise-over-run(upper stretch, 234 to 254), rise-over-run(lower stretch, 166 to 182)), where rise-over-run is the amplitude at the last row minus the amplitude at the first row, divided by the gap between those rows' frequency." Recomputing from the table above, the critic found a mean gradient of 6.3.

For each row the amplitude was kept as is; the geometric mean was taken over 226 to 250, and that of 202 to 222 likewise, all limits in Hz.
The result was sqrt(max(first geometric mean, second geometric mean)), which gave 17.4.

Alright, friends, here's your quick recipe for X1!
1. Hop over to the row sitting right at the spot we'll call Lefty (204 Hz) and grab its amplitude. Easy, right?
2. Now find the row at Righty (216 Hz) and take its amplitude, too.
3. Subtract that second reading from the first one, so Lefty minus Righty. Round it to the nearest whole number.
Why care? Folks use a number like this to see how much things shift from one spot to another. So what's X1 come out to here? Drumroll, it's -10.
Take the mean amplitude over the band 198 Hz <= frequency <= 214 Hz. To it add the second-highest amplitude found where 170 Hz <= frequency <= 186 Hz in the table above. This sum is 586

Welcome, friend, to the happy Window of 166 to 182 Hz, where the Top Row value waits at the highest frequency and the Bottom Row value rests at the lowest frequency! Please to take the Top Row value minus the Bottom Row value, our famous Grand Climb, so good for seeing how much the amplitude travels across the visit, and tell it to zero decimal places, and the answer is 153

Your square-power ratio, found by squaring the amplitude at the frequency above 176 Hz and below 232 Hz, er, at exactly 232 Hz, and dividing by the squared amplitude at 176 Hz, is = 1.01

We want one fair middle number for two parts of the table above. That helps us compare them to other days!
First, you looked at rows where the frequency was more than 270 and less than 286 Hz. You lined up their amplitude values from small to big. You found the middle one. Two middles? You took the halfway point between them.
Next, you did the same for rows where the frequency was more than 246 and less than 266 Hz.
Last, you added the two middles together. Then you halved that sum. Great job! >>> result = 300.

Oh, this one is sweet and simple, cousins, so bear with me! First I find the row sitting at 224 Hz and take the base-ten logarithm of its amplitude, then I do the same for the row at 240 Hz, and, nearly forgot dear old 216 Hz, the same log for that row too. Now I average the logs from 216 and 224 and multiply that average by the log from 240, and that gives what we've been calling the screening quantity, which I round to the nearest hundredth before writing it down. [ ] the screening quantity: 6.21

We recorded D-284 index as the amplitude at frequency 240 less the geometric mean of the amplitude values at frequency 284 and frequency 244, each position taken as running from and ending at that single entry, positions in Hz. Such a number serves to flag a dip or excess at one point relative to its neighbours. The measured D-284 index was 21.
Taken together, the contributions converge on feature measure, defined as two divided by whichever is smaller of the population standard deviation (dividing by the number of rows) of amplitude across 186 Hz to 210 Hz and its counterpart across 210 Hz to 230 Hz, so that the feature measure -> 0.34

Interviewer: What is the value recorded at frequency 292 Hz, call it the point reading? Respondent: 296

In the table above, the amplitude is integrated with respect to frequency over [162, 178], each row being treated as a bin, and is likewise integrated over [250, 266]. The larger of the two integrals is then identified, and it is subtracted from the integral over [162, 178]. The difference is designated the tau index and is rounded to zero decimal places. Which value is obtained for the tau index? -1140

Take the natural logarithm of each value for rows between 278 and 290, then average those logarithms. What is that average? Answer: 5.68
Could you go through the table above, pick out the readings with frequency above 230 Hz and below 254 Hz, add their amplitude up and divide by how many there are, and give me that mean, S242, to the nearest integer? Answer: 307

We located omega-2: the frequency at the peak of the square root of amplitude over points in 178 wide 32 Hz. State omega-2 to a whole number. 180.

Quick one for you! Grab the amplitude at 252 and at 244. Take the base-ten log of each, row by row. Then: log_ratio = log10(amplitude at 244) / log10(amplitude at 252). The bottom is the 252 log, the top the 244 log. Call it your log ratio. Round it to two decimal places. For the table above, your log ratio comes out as 0.99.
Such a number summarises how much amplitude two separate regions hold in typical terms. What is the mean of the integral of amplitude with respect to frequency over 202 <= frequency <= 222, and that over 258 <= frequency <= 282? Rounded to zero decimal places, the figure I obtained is 6550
